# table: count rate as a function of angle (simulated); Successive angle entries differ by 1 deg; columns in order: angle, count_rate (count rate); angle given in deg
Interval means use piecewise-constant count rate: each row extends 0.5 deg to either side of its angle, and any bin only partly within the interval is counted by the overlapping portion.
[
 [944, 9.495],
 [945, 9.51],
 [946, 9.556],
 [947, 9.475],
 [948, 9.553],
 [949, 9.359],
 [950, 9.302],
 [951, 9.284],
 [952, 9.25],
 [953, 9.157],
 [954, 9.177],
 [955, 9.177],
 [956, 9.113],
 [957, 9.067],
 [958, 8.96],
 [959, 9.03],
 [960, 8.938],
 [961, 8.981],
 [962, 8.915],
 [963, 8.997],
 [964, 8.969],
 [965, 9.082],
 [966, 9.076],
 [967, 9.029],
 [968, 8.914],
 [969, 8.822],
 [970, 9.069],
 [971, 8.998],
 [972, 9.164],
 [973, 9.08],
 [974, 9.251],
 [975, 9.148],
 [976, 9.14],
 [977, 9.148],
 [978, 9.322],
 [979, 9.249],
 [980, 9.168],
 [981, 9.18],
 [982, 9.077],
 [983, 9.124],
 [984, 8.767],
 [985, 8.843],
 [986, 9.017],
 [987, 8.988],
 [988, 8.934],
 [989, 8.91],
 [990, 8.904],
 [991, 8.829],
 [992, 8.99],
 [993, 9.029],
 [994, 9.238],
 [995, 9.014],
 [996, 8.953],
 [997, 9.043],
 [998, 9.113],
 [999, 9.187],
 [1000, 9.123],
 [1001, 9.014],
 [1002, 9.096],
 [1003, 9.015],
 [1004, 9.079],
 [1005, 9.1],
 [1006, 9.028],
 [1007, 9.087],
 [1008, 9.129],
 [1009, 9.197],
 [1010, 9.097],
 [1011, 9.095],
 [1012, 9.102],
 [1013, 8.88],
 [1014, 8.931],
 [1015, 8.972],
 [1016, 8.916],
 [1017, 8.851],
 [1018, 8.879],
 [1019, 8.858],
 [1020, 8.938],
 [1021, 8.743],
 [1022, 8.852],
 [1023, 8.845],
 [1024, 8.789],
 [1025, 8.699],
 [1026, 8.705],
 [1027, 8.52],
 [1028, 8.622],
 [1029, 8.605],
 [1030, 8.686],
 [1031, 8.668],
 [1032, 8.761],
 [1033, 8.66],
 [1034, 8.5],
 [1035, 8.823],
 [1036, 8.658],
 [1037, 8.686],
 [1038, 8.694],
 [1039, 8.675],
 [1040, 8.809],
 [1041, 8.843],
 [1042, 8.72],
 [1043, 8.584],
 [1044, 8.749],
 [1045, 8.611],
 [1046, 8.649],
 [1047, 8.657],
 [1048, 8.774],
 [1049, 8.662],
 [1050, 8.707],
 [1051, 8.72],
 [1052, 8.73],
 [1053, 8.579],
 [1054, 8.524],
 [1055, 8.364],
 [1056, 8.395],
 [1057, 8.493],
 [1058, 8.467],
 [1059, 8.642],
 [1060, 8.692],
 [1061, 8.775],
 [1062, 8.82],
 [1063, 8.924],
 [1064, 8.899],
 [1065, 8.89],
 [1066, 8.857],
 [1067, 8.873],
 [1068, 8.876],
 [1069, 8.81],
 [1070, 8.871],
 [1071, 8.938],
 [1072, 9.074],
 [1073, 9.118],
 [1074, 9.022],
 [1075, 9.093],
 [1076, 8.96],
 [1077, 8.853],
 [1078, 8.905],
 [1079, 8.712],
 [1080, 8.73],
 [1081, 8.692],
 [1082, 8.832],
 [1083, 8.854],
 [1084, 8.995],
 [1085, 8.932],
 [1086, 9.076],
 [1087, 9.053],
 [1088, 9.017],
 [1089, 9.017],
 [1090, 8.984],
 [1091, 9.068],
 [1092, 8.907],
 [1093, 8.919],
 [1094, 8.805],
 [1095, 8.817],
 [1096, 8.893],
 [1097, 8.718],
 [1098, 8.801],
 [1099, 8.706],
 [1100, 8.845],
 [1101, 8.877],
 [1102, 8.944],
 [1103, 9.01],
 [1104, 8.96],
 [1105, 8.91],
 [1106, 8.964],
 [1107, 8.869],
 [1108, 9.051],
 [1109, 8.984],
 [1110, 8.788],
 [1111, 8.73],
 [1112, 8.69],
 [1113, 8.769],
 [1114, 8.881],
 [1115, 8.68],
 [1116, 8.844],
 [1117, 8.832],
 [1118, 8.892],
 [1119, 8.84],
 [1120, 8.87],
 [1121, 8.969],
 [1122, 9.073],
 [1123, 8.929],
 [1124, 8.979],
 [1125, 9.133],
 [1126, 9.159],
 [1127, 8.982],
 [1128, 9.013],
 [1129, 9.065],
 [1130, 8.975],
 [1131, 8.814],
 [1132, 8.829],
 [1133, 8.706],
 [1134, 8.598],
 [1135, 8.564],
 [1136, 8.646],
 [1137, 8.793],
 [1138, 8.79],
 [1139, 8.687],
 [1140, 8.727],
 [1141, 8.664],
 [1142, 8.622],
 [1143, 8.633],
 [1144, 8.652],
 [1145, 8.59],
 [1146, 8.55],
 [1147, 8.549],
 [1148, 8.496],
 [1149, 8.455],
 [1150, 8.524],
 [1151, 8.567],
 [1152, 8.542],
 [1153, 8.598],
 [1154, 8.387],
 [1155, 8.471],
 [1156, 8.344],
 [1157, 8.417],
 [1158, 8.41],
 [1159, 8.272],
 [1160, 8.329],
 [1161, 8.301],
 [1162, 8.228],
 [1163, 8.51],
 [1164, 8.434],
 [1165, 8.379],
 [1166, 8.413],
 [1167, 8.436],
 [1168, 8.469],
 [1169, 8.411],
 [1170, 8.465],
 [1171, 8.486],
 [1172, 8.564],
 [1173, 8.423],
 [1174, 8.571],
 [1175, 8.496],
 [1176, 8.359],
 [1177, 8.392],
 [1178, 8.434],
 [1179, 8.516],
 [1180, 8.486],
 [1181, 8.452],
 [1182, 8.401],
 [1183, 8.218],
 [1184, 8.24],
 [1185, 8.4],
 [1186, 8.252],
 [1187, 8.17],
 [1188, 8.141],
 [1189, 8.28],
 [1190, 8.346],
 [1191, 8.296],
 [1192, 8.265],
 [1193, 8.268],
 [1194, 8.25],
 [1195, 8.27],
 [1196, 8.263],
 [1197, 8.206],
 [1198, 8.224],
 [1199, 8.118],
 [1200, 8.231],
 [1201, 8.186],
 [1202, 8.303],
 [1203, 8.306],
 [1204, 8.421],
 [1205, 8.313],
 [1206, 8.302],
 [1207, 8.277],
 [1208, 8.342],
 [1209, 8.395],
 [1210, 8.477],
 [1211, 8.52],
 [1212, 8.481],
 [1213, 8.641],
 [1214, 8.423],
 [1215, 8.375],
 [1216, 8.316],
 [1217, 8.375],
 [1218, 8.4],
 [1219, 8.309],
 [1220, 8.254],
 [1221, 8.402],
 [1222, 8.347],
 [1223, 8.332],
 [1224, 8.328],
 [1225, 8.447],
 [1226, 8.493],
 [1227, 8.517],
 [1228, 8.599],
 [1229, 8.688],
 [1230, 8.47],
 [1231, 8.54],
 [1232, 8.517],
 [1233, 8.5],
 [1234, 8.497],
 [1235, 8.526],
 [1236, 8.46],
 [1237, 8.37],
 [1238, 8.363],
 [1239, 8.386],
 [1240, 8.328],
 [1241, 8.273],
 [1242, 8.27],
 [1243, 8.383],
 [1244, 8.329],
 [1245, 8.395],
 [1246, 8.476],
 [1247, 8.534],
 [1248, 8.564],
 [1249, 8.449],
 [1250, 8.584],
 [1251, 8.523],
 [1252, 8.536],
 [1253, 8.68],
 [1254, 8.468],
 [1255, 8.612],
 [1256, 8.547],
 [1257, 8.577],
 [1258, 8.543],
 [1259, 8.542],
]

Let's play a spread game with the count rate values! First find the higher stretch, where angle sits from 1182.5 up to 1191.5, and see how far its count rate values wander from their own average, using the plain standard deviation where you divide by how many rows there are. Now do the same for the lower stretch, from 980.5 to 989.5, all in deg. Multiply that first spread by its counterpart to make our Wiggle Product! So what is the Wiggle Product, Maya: 0.010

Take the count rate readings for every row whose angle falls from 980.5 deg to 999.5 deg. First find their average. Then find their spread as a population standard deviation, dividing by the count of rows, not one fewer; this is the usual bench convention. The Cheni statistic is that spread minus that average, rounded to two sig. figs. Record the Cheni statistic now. -8.9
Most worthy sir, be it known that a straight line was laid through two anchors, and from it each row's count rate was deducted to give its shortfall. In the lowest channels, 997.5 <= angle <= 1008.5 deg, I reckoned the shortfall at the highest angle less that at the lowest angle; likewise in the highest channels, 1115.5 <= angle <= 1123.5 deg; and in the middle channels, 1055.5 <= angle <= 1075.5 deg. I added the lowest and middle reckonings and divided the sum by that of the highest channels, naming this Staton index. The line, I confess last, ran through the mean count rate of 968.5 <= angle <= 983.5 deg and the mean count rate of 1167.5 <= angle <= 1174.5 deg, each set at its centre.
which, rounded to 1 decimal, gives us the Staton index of 7.5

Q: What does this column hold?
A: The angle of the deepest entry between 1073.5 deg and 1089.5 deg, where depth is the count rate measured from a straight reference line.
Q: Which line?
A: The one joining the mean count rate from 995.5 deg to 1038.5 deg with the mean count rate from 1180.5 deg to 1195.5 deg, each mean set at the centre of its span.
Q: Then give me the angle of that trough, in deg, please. 1081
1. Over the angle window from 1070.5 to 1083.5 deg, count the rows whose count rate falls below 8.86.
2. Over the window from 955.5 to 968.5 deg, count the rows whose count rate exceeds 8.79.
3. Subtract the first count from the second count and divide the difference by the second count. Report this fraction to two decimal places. 0.54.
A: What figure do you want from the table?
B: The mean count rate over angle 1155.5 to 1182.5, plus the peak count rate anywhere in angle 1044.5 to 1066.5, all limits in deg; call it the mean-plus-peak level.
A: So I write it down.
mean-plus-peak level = 17.3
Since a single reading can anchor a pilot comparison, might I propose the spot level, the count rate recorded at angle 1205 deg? 8.313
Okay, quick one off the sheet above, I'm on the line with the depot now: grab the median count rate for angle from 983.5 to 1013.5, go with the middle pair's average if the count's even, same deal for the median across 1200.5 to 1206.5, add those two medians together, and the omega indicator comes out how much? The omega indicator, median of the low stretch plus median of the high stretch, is 17.3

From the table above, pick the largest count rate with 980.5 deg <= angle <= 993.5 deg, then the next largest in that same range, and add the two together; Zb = 18.30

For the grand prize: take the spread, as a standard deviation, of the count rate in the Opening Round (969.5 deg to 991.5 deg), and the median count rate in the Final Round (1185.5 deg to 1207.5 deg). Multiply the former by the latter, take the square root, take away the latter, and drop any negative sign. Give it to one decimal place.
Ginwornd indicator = 7.2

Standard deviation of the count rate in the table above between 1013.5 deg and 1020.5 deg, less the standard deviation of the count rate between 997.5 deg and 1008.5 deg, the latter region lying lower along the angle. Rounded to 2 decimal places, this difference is -0.01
